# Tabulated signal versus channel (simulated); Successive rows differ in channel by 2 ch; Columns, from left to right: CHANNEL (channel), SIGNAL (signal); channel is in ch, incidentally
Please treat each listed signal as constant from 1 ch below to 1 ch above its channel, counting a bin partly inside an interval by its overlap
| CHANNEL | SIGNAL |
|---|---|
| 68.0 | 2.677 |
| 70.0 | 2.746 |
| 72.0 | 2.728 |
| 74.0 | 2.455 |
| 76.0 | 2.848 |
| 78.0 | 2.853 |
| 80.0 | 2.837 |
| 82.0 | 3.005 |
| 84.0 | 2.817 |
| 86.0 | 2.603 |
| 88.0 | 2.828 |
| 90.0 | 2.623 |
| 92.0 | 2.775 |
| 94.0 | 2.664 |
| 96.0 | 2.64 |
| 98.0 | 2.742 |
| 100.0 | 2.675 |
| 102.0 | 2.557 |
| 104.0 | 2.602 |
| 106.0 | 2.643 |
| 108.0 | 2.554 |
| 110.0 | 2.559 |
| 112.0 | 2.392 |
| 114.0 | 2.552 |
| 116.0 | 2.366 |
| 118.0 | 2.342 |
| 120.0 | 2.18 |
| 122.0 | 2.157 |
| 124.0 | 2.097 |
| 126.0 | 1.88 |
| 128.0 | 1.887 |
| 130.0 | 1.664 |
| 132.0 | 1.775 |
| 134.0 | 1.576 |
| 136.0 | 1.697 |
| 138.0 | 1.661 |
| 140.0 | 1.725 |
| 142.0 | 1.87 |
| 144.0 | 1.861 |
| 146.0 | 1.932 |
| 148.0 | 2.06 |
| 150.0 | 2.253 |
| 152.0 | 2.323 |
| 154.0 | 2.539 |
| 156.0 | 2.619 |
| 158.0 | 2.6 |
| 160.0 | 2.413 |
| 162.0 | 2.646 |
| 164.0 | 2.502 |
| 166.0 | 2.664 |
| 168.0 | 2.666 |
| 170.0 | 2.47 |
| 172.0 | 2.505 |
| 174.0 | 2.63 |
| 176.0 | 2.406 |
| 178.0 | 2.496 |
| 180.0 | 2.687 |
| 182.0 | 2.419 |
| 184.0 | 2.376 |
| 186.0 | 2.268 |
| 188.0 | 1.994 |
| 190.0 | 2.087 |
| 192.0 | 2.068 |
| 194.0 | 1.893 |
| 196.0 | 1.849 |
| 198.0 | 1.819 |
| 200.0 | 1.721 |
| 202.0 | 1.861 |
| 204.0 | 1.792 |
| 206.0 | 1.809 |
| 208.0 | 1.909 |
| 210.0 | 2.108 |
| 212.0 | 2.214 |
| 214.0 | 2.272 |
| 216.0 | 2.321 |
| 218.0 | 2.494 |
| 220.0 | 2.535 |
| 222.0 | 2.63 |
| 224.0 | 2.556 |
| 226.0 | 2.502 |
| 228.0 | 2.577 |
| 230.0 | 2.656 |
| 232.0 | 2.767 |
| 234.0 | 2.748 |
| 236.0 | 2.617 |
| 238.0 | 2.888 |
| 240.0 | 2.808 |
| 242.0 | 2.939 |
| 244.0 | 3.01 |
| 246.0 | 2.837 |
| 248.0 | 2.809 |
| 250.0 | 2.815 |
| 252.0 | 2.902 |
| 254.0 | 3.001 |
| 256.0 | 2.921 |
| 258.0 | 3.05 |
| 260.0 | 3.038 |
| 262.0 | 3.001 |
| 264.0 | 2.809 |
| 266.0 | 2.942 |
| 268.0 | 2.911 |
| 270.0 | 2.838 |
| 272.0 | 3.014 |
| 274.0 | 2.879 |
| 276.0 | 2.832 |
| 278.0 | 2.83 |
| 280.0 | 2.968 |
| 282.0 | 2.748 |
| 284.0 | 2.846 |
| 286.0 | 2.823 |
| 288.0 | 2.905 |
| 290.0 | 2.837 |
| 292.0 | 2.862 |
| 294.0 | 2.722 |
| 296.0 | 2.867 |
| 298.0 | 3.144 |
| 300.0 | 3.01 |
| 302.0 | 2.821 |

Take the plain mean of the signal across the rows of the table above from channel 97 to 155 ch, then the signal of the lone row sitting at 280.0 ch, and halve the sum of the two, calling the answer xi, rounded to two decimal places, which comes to 2.57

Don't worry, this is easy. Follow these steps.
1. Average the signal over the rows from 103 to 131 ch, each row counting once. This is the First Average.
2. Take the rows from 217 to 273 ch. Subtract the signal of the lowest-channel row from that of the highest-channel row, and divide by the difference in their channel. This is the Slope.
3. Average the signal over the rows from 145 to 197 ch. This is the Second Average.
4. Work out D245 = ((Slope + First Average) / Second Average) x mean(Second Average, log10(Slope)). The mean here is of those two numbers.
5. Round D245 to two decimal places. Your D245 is 0.17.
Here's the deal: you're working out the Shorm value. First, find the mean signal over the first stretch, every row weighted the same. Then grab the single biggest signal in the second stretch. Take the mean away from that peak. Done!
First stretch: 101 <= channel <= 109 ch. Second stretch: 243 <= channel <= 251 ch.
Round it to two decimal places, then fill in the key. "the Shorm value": 0.42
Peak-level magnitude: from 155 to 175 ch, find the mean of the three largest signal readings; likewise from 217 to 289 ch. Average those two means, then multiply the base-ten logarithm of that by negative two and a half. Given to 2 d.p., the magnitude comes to -1.14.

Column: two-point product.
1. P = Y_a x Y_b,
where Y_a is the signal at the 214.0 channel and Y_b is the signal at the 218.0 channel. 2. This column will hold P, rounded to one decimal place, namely 5.7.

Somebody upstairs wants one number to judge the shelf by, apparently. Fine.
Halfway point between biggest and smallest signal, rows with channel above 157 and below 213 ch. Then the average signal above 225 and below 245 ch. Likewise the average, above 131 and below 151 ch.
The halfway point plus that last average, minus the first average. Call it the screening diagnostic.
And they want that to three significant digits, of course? 1.29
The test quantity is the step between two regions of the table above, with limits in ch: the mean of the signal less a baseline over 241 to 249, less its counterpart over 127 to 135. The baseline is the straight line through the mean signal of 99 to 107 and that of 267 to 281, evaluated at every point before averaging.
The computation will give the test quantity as 1.0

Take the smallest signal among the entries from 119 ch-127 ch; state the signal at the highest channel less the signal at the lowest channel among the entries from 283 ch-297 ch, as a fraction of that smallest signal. 0.01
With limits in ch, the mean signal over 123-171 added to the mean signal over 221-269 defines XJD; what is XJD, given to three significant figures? 4.96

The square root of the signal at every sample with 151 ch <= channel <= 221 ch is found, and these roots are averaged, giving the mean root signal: 1.51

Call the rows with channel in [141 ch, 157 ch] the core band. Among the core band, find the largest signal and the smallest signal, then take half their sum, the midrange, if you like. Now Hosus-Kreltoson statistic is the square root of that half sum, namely 1.50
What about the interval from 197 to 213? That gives 1.40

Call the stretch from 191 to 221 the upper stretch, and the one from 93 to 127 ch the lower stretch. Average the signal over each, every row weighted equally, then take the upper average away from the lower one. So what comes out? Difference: 0.4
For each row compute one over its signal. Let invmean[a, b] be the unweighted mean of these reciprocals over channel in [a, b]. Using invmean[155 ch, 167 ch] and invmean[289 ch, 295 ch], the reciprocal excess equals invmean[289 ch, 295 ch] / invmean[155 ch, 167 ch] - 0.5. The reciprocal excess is 0.416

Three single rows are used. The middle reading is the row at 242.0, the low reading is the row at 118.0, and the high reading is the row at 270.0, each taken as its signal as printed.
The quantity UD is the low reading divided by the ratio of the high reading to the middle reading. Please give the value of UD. 2.4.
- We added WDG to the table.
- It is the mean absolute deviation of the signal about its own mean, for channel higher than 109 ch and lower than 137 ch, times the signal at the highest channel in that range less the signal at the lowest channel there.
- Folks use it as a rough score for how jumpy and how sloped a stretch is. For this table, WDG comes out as -0.25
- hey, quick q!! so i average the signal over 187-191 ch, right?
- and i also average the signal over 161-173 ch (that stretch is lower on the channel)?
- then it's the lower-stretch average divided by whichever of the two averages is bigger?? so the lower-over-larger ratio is 1.00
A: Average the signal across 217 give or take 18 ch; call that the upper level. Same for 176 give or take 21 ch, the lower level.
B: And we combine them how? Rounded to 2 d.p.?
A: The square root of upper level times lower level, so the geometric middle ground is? 2.35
